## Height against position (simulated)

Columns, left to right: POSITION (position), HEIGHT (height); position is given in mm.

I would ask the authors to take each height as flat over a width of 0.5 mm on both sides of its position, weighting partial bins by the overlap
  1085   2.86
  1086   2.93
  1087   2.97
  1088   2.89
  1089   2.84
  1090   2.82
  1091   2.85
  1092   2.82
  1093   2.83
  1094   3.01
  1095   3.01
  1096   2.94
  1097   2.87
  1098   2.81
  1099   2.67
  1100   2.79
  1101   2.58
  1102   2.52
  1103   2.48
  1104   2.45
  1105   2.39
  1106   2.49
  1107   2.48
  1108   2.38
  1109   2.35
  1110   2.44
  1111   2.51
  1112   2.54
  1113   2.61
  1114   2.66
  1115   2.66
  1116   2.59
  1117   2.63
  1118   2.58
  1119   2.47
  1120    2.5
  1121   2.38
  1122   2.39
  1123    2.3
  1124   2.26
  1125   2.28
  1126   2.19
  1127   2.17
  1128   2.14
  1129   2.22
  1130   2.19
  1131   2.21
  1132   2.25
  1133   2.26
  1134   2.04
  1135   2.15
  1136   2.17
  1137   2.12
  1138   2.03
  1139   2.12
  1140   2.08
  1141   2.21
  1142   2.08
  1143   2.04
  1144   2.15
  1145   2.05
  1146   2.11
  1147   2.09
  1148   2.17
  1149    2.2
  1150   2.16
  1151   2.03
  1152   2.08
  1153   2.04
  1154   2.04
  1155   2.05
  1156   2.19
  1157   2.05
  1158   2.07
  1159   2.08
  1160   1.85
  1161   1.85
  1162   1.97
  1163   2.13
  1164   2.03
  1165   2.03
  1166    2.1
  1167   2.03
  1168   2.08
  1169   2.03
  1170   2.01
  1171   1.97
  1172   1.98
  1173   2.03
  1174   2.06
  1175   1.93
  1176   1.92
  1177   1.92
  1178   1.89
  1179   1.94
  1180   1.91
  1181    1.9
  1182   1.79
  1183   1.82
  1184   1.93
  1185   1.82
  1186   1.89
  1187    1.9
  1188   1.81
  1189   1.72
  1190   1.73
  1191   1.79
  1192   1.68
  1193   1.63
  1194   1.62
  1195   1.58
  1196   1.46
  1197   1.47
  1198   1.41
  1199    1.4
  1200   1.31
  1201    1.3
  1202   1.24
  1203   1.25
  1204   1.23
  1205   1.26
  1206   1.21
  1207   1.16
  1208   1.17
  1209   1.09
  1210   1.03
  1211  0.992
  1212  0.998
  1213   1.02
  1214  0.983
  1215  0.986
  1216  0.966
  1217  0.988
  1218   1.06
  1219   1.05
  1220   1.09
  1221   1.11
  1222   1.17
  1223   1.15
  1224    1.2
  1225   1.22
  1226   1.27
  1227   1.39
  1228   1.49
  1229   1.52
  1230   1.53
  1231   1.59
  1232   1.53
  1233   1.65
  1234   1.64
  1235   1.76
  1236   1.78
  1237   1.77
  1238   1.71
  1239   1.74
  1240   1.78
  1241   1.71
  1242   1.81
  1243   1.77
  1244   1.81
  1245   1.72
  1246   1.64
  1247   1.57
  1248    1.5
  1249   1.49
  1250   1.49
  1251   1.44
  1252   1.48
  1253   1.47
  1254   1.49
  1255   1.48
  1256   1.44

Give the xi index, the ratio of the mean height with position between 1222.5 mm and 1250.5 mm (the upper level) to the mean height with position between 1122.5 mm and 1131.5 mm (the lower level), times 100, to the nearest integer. 71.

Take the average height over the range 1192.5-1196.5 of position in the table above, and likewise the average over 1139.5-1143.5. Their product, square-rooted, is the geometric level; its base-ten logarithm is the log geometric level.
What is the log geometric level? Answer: 0.26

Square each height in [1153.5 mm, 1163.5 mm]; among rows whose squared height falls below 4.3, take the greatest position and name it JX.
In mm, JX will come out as 1162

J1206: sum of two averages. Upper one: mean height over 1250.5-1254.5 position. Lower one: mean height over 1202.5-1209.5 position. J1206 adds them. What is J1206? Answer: 2.7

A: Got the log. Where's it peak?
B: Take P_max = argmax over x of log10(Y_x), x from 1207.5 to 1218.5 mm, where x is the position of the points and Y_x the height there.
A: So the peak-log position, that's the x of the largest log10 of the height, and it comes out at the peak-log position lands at 1208 mm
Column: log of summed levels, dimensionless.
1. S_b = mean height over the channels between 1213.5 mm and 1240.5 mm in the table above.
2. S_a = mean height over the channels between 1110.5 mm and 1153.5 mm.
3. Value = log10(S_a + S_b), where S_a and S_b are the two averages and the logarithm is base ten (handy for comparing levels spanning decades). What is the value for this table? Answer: 0.56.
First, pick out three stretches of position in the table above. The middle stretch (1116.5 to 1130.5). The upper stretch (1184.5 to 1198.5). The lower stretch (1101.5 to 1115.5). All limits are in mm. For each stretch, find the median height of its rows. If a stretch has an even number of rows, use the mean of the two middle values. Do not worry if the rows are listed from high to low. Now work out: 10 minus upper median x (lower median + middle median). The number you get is 1.9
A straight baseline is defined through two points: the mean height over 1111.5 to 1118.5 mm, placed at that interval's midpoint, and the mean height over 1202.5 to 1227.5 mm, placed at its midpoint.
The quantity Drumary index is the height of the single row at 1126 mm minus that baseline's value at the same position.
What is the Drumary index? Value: -0.26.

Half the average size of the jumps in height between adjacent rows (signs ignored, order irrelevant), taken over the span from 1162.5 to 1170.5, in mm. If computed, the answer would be 0.026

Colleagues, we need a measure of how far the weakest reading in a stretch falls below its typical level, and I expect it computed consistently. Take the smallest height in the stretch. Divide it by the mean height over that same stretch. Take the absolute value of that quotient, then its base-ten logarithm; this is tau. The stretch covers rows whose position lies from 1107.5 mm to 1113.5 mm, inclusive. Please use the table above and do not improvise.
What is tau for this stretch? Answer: -0.022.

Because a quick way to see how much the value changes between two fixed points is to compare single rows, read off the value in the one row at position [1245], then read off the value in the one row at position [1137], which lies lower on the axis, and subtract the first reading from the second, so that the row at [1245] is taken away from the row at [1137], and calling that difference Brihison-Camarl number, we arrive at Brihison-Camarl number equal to 0.40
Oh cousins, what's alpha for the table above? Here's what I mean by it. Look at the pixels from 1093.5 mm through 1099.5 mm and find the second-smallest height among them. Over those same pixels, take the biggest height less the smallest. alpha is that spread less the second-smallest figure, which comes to -2.5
